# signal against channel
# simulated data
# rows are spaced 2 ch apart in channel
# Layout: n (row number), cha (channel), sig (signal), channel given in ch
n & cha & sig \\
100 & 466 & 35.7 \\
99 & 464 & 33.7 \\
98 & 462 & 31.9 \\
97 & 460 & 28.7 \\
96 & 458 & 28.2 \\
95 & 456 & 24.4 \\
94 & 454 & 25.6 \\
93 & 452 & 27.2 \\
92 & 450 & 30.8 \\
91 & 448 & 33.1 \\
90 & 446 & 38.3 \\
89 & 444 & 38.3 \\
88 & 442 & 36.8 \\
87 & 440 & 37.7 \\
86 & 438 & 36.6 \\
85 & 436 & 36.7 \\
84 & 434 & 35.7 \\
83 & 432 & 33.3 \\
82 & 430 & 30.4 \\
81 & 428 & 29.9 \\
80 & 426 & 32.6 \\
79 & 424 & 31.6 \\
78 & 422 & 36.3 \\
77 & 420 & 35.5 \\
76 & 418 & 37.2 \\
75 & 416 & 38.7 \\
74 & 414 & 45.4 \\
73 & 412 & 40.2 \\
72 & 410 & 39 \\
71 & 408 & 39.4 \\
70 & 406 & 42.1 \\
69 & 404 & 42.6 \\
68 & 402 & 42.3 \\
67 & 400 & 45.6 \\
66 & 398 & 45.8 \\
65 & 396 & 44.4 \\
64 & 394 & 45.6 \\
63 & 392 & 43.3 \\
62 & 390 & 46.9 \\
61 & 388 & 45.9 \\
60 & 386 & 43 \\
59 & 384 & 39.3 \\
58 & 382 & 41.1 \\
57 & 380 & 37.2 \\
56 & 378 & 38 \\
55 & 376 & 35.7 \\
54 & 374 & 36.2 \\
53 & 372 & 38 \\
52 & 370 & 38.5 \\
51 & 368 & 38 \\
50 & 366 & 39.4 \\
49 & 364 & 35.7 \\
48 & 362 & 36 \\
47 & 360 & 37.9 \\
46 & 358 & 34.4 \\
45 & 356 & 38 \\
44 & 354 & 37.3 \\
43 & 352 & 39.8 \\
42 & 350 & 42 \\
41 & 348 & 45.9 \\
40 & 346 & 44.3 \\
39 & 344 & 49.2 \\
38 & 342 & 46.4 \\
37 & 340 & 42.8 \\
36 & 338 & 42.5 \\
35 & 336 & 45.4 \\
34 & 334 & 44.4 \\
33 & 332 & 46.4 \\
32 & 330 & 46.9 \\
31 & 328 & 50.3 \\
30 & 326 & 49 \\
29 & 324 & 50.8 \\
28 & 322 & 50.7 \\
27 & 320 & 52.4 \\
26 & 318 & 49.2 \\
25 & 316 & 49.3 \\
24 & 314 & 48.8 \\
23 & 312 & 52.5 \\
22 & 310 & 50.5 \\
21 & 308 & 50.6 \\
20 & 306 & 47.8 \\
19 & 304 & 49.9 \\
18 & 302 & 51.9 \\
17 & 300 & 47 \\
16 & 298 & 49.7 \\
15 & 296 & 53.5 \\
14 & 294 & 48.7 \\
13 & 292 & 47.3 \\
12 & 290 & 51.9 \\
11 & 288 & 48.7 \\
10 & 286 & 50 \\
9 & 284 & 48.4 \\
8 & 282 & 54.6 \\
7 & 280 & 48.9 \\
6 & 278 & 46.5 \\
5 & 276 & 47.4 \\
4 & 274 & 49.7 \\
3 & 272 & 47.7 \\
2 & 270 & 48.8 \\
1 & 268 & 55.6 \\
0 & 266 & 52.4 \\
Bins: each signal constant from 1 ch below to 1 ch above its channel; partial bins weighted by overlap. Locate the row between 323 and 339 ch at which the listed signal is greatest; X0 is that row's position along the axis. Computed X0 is 324 ch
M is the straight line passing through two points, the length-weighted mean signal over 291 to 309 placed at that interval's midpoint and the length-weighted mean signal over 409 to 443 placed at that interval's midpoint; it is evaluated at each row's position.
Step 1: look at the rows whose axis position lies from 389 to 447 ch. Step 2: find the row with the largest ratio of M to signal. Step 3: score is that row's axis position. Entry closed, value 428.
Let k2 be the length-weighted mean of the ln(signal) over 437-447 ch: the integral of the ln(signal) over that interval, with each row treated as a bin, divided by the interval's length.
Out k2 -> 3.63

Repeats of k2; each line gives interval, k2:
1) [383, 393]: 3.78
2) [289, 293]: 3.90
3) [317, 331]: 3.91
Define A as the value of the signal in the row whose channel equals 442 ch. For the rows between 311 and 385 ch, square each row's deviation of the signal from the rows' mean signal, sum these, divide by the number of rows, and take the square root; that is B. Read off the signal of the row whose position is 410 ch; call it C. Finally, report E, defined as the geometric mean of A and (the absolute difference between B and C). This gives 35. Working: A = 36.8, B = 5.5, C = 39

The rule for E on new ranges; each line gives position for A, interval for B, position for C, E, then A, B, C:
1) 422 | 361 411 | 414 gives 39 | 36.3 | 3.5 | 45.4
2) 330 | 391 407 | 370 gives 42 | 46.9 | 1.5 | 38.5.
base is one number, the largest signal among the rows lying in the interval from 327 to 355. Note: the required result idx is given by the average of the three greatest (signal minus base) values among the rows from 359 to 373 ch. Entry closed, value -12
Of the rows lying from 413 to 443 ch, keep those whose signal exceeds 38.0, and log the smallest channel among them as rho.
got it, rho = 414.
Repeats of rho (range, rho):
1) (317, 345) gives 318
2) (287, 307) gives 288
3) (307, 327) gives 308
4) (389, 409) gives 390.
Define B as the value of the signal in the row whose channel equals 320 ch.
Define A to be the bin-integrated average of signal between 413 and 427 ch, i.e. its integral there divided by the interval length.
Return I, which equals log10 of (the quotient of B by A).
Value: 0.15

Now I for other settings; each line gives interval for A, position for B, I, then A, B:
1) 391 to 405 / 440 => -0.07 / 44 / 37.7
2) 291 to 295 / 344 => 0.01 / 48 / 49.2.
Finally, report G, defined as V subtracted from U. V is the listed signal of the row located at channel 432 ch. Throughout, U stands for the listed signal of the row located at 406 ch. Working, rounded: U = 42.1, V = 33.3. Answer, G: 9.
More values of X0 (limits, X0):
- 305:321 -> 312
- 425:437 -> 436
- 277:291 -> 282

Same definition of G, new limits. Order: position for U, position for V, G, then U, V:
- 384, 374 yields 3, 39.3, 36.2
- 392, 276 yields -4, 43.3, 47.4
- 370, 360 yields 1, 38.5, 37.9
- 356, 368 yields 0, 38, 38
